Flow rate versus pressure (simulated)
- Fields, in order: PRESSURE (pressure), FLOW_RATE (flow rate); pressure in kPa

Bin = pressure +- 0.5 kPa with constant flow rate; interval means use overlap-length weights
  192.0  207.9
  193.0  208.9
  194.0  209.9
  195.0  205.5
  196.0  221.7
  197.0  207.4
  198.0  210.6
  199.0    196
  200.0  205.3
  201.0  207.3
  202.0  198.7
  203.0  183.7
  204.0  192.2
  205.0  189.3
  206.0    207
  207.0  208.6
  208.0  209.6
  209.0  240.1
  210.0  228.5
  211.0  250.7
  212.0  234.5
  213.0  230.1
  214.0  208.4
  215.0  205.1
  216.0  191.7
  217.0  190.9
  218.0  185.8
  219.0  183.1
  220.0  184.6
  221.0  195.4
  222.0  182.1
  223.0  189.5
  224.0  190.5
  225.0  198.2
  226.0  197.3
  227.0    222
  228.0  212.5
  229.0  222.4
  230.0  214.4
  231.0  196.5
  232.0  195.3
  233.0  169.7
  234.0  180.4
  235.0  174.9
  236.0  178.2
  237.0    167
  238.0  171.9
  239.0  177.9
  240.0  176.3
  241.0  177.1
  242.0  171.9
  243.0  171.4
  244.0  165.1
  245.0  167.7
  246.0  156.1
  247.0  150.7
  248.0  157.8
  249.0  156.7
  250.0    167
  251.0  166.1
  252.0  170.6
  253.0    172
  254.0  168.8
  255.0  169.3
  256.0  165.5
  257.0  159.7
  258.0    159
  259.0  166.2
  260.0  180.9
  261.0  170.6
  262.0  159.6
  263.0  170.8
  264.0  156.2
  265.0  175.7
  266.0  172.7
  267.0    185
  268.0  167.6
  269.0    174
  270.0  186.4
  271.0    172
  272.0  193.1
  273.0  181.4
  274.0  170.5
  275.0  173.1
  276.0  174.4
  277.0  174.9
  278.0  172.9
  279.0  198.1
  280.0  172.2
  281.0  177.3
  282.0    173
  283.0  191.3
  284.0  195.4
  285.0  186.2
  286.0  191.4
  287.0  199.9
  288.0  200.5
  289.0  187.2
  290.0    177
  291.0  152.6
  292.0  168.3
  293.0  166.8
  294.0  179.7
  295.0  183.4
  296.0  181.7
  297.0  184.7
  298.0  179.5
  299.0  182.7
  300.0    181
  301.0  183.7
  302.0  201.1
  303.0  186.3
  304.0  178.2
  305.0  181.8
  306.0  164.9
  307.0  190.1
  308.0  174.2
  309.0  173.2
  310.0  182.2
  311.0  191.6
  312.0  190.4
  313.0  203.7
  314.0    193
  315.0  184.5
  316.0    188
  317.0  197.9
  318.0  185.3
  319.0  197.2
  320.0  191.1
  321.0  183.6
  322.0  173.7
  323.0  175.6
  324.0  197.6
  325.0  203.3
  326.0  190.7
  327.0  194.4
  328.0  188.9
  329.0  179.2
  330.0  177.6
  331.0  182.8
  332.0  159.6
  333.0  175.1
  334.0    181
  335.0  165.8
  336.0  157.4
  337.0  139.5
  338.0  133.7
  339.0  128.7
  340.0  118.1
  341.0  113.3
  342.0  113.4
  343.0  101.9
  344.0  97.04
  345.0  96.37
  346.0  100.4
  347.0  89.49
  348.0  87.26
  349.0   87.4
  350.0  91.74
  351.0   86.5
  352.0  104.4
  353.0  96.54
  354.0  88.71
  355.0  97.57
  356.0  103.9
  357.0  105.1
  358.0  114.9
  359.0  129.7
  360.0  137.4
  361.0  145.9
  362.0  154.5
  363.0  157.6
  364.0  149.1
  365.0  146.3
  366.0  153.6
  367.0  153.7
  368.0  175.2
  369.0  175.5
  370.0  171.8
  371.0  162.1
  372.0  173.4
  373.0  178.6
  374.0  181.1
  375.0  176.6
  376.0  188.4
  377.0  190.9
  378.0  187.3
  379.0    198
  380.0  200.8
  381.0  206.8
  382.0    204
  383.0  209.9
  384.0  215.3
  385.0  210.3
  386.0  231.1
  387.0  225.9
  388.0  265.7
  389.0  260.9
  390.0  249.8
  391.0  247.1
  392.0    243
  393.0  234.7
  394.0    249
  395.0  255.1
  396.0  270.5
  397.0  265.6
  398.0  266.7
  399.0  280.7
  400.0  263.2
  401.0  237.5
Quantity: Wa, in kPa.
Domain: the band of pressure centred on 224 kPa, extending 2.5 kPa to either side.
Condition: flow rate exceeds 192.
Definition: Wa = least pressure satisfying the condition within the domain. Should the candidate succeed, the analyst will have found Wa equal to 225.0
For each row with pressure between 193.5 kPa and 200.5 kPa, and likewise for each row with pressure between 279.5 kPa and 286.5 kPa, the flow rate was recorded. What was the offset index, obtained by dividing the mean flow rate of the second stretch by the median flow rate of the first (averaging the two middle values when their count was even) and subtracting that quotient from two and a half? 1.61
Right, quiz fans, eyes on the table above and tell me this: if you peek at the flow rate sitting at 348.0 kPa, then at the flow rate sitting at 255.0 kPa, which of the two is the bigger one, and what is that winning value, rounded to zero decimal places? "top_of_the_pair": 169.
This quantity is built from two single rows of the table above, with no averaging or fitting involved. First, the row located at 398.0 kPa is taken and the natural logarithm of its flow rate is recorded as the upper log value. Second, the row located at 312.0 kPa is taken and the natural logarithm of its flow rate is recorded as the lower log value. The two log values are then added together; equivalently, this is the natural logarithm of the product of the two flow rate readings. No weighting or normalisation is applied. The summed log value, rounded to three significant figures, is 10.8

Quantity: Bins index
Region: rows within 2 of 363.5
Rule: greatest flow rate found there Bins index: 157.6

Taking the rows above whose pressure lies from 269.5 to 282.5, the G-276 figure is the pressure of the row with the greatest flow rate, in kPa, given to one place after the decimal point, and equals 279.0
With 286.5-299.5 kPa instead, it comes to 288.0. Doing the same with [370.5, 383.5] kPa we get 383.0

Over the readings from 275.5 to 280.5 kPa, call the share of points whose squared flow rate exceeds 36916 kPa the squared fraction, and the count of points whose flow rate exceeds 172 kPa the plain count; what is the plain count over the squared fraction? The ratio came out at 25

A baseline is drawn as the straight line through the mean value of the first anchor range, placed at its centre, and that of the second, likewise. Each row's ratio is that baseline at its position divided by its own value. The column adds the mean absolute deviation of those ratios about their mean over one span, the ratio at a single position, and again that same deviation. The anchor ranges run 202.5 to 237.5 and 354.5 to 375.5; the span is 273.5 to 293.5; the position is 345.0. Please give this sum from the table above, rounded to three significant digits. 1.75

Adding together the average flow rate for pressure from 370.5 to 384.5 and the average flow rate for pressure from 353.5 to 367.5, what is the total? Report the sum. 322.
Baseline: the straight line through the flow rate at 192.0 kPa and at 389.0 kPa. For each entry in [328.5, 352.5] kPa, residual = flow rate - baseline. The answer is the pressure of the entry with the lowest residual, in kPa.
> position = 351.0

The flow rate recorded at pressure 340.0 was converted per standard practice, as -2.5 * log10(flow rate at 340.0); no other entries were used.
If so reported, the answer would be -5.2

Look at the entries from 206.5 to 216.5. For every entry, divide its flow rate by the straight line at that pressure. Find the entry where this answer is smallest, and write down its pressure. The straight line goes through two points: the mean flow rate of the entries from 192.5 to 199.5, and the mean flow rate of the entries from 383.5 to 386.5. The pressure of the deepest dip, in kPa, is 216.0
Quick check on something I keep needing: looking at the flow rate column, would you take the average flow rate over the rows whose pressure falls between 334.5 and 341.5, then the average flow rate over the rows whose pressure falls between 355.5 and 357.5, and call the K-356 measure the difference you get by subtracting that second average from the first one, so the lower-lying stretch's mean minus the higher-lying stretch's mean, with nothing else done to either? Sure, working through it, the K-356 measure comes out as 32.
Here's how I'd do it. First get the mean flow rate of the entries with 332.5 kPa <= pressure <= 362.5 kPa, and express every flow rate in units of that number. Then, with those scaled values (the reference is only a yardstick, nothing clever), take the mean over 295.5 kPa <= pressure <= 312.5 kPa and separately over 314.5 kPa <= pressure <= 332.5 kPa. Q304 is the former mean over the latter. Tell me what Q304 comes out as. 0.98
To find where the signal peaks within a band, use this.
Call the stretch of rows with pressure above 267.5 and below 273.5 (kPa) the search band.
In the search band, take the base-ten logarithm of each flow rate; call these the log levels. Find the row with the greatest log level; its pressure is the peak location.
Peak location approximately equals 272.0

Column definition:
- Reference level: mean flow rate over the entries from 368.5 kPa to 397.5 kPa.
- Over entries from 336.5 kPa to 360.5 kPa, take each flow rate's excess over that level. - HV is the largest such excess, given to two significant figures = -75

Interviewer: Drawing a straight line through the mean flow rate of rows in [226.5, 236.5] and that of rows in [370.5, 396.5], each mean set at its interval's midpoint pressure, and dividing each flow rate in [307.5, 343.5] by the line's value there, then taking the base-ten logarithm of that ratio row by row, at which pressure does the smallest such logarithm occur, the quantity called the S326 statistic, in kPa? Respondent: 343.0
